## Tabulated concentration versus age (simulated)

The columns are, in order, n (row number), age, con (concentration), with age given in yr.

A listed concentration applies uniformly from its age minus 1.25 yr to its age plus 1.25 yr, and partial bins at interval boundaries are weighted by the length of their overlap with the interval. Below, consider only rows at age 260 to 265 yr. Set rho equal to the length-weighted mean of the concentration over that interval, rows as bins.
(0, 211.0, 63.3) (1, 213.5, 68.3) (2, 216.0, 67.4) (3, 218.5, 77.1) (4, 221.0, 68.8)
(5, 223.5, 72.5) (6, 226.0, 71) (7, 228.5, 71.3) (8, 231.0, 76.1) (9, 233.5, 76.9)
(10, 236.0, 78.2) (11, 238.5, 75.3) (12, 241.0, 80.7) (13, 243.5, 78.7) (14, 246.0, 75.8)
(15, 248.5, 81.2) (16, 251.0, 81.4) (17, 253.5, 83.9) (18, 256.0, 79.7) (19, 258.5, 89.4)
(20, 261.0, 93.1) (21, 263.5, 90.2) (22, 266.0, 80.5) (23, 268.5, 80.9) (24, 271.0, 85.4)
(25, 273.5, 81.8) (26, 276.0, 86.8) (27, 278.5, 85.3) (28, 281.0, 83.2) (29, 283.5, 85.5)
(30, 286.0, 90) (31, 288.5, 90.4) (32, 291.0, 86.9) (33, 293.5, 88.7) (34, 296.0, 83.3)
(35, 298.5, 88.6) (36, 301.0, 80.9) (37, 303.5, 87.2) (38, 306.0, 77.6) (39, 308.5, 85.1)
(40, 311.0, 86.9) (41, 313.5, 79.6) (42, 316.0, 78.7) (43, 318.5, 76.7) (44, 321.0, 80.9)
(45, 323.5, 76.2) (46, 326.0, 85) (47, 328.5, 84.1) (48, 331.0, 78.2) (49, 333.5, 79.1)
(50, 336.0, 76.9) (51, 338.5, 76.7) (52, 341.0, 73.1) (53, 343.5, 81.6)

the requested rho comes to 91.0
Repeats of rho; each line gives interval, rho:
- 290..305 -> 85.8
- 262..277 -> 84.4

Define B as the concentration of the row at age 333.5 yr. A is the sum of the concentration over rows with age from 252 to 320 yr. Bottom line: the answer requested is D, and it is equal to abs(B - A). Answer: 2207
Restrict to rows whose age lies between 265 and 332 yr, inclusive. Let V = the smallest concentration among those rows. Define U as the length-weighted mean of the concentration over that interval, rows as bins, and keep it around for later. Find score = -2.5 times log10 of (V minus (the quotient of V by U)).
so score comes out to -4.69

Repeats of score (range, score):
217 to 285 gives -4.58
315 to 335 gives -4.69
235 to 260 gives -4.68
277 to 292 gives -4.79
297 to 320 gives -4.70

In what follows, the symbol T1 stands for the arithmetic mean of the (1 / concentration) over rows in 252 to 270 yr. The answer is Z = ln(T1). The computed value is -4.44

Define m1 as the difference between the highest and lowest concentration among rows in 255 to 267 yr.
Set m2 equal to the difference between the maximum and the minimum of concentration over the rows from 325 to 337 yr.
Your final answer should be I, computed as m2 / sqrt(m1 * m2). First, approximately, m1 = 13.4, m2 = 8.1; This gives 0.78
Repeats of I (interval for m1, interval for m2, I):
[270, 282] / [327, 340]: 1.22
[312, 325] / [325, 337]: 1.31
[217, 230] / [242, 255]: 0.99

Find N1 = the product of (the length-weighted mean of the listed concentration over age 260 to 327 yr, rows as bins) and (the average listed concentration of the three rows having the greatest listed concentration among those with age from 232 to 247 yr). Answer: 6672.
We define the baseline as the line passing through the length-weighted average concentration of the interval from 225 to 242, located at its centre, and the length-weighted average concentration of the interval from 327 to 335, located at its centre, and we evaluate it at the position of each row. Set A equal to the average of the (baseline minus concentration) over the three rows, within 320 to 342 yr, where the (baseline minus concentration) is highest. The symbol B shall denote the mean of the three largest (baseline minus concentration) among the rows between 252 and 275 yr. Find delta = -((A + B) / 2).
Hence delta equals -1.05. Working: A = 5.3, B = -3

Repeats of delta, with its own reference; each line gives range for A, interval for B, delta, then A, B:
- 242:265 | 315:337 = -0.98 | -1.7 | 4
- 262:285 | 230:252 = 1.75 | -3.6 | 0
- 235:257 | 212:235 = -3.09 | -0.5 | 7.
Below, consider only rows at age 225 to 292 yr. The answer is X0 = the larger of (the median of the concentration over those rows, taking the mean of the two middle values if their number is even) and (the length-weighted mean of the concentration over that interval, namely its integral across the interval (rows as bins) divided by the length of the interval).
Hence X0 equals 82.2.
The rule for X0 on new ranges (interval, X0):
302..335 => 81.1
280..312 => 86.9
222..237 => 74.3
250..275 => 84.7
